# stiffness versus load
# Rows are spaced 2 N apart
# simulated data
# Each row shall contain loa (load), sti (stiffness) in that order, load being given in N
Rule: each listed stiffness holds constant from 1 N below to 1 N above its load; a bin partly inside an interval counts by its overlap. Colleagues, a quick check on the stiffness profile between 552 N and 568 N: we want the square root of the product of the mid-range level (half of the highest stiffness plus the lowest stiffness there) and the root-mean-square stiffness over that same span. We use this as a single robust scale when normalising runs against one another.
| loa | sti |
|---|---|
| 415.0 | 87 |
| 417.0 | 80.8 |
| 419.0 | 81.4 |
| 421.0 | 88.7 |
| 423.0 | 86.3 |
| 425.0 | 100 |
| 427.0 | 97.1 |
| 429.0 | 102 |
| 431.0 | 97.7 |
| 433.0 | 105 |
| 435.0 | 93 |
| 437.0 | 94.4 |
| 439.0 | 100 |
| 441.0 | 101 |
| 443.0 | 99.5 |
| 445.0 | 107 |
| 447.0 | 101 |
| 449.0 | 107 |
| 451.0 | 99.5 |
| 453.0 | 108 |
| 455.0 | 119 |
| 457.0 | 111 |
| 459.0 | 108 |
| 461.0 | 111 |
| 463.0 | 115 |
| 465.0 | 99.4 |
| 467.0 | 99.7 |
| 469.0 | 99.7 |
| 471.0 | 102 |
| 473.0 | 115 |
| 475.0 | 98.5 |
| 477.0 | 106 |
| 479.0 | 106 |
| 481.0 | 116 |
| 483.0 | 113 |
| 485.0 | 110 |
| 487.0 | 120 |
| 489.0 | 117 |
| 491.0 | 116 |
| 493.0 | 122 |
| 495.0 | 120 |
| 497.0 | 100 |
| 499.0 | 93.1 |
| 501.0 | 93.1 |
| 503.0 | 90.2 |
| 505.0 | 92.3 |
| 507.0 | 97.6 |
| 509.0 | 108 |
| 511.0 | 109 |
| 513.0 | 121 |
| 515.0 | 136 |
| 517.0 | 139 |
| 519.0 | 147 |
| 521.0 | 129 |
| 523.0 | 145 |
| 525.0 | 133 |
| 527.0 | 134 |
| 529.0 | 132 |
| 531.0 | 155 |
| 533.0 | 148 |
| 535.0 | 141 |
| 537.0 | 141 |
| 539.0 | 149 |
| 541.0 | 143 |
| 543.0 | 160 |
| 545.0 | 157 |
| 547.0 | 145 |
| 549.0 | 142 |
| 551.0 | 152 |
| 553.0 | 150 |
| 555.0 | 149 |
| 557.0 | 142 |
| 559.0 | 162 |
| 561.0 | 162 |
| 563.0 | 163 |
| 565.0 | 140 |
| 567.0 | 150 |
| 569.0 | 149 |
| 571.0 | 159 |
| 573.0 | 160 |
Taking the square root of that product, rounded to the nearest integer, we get 152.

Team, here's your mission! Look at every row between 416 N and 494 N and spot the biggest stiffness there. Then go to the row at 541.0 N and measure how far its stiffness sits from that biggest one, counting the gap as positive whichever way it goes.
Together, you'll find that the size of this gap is 21.0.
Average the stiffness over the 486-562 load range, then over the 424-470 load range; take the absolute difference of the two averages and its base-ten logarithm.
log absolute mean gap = 1.45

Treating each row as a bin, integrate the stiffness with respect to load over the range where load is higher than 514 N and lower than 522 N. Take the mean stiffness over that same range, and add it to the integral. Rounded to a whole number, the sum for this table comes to 1240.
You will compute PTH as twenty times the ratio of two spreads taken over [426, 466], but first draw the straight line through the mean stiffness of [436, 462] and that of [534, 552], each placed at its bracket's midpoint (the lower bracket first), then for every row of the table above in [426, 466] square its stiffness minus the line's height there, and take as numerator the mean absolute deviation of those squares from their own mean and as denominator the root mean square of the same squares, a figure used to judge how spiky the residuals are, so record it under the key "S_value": 11.5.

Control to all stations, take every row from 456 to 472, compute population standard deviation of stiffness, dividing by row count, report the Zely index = 5.8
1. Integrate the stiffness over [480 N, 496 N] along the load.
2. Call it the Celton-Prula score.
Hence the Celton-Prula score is 1868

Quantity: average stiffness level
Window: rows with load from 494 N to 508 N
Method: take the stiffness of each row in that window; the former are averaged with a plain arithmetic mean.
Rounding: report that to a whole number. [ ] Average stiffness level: 98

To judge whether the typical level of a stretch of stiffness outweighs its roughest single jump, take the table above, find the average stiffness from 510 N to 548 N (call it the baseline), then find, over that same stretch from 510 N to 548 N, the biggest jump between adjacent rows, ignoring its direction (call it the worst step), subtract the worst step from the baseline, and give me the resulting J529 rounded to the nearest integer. 117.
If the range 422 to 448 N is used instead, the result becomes 85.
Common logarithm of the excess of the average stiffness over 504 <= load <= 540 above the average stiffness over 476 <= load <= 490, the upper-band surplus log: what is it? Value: 1.26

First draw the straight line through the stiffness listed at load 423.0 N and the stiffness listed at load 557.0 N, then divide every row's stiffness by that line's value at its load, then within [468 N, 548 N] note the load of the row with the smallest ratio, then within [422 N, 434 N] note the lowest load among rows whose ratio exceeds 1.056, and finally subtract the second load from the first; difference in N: 78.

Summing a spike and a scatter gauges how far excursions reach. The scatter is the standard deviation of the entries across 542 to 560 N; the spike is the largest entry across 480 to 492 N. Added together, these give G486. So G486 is 127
